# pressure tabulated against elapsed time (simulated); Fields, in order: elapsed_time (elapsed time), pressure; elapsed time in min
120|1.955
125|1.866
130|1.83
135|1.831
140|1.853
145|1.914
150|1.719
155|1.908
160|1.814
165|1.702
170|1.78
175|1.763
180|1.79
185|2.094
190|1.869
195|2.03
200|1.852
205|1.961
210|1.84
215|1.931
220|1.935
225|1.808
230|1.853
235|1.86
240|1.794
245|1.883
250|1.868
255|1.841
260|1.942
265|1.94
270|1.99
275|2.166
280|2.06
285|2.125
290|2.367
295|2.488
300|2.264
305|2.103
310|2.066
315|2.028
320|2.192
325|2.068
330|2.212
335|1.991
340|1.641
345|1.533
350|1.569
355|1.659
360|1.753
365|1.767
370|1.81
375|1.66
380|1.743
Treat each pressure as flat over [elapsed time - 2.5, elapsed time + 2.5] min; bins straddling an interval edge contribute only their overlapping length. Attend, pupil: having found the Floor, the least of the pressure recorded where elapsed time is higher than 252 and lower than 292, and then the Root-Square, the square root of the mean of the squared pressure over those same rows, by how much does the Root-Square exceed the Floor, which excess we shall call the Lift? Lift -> 0.22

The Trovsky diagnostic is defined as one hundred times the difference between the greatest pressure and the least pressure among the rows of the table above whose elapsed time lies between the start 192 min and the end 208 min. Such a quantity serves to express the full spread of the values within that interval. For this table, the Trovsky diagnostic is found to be 17.8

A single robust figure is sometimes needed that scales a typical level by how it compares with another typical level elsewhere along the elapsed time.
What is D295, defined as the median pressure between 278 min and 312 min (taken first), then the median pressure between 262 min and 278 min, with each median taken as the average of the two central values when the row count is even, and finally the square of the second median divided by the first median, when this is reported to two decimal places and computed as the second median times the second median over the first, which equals 1.86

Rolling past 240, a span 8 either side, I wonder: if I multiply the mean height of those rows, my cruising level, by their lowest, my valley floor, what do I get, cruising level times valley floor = 3.31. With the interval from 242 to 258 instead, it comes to 3.43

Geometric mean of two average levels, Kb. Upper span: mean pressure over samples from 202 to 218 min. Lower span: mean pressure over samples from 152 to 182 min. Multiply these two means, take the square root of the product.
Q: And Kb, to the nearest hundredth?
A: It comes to 1.85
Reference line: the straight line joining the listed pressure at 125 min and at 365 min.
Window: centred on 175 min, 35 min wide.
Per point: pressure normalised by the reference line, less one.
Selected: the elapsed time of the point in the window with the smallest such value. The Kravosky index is 165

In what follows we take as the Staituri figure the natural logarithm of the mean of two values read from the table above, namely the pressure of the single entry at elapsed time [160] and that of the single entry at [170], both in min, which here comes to 0.586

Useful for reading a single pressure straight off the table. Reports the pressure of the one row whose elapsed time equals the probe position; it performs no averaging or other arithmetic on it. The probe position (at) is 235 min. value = 1.86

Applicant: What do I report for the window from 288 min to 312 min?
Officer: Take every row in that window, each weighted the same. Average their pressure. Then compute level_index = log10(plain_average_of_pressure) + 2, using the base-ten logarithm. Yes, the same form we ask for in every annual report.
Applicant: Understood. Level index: 2.35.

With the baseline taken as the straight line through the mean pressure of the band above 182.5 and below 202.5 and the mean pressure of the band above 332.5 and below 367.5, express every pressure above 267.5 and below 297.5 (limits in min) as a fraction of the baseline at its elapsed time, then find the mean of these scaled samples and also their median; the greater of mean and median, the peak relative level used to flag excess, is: 1.21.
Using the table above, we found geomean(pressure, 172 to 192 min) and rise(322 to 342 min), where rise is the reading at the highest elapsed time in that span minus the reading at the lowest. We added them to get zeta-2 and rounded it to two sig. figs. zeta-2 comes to 1.4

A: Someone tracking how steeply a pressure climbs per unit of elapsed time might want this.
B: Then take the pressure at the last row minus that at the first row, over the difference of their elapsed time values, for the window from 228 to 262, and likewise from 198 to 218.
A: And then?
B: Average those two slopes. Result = 0.0041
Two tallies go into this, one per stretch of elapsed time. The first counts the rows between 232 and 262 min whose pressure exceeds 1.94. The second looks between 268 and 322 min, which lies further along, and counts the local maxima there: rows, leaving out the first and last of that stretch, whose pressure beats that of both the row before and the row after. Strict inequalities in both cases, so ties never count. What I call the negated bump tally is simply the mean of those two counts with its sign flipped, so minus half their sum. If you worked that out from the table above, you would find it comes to -1.50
